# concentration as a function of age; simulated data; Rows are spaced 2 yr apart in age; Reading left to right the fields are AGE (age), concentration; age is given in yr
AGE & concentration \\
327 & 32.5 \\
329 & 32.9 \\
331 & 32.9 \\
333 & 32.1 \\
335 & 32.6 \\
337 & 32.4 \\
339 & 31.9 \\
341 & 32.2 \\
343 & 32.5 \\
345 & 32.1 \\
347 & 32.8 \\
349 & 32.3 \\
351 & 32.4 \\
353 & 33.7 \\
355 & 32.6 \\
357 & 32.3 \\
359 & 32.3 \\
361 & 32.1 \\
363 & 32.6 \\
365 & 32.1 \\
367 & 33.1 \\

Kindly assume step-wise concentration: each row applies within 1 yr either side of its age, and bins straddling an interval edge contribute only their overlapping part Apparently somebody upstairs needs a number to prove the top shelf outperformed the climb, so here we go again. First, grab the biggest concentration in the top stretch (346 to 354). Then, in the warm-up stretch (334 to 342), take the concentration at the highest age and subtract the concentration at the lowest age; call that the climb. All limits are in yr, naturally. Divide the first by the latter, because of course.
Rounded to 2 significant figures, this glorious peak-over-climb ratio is -84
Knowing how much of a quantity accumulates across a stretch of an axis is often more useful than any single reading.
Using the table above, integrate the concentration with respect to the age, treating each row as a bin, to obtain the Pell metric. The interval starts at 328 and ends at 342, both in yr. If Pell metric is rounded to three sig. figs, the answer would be 454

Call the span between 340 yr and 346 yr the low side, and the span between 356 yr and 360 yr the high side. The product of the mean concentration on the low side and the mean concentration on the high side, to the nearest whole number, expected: 1042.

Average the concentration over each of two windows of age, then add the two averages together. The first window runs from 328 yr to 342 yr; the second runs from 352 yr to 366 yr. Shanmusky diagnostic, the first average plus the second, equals 65.0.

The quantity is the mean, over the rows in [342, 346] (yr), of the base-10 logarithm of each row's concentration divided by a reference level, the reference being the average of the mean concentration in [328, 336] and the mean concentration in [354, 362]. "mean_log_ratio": -0.0024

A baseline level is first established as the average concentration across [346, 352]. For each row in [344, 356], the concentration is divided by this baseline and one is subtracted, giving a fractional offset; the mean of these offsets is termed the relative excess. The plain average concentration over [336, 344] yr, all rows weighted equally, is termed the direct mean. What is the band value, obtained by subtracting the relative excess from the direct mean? 32.2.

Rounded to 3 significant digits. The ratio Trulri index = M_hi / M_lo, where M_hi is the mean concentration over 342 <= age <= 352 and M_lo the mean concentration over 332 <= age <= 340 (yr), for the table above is 1.01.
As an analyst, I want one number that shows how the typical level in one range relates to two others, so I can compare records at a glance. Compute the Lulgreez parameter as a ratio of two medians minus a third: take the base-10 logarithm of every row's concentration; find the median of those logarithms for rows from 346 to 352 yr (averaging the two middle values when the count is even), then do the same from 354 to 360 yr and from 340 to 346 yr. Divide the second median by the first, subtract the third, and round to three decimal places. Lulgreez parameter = -0.509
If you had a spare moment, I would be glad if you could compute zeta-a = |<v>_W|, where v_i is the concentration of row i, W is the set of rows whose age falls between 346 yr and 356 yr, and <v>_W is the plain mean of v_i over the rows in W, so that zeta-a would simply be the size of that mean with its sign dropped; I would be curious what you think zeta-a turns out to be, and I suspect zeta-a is 32.8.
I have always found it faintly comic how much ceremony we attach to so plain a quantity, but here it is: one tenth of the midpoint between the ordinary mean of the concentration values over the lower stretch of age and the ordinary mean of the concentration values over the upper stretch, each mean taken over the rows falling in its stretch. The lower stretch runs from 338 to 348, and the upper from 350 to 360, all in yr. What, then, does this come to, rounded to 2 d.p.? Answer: 3.25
